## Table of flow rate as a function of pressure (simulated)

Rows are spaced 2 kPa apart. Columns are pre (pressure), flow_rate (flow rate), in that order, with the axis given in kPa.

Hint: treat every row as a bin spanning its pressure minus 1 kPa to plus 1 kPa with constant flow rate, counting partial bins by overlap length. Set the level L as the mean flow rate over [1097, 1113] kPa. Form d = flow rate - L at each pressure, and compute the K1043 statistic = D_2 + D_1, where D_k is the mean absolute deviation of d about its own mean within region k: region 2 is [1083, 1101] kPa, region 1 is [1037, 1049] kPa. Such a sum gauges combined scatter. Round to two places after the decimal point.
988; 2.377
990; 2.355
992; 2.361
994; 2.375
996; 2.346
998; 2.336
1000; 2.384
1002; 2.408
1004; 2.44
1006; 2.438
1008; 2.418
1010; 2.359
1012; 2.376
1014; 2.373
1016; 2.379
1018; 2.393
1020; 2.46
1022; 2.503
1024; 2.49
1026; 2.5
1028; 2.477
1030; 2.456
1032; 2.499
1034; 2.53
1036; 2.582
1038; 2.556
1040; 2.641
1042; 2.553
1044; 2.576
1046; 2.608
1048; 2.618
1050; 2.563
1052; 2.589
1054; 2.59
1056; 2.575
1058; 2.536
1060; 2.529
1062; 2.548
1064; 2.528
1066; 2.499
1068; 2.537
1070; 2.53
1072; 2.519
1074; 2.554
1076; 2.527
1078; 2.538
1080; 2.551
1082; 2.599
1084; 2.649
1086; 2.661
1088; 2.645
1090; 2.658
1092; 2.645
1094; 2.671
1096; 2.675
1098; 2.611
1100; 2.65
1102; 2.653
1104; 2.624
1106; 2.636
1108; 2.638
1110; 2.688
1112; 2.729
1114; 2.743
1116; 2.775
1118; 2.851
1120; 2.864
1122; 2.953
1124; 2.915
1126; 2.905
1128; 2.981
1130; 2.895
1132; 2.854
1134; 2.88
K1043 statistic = 0.04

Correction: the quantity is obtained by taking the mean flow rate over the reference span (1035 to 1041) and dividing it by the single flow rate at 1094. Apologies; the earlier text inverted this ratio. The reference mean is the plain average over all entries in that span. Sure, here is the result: 0.97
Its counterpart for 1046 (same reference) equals 0.99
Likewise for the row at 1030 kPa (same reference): 1.06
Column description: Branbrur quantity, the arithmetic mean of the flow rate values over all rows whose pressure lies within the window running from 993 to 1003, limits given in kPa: 2.37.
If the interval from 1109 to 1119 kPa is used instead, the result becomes 2.76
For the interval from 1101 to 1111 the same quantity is 2.65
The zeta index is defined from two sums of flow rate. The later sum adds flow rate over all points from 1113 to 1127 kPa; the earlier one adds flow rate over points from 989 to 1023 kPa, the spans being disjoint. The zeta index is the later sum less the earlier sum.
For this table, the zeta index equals -21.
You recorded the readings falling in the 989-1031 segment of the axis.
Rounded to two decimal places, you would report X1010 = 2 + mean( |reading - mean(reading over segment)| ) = 2.05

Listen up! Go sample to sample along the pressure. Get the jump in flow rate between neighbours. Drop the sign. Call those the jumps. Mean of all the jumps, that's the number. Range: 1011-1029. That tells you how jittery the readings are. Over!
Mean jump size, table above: 0.0224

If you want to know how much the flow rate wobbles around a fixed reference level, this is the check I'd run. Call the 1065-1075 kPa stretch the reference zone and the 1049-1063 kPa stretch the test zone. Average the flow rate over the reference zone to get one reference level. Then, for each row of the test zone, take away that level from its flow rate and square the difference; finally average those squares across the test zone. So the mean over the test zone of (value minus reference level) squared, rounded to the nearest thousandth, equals 0.002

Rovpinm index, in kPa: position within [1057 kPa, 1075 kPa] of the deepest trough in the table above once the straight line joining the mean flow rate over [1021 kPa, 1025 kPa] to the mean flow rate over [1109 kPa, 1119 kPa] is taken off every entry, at 1066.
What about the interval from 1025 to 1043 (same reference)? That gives 1030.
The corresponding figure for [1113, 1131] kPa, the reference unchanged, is 1114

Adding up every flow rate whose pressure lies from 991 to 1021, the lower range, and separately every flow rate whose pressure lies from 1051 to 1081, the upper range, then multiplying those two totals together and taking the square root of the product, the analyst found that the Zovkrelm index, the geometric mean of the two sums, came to 37.0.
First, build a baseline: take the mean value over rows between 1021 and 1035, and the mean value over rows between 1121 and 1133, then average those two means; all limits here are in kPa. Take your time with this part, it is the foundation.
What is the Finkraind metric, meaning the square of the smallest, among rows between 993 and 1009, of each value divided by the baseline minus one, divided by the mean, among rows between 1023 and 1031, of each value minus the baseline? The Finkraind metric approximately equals -0.083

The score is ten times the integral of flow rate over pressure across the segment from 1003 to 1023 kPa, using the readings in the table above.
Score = 483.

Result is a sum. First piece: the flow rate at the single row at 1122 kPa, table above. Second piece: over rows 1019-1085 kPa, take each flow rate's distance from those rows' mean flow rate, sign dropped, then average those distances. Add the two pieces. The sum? 2.99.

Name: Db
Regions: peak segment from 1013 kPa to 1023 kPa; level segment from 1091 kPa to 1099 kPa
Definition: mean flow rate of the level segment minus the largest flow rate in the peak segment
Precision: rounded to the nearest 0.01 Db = 0.15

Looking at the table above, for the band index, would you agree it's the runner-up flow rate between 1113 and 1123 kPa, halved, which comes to 1.43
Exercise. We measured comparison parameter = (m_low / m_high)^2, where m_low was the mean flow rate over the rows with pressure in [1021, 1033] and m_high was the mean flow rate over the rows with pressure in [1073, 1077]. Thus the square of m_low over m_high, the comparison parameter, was 0.96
